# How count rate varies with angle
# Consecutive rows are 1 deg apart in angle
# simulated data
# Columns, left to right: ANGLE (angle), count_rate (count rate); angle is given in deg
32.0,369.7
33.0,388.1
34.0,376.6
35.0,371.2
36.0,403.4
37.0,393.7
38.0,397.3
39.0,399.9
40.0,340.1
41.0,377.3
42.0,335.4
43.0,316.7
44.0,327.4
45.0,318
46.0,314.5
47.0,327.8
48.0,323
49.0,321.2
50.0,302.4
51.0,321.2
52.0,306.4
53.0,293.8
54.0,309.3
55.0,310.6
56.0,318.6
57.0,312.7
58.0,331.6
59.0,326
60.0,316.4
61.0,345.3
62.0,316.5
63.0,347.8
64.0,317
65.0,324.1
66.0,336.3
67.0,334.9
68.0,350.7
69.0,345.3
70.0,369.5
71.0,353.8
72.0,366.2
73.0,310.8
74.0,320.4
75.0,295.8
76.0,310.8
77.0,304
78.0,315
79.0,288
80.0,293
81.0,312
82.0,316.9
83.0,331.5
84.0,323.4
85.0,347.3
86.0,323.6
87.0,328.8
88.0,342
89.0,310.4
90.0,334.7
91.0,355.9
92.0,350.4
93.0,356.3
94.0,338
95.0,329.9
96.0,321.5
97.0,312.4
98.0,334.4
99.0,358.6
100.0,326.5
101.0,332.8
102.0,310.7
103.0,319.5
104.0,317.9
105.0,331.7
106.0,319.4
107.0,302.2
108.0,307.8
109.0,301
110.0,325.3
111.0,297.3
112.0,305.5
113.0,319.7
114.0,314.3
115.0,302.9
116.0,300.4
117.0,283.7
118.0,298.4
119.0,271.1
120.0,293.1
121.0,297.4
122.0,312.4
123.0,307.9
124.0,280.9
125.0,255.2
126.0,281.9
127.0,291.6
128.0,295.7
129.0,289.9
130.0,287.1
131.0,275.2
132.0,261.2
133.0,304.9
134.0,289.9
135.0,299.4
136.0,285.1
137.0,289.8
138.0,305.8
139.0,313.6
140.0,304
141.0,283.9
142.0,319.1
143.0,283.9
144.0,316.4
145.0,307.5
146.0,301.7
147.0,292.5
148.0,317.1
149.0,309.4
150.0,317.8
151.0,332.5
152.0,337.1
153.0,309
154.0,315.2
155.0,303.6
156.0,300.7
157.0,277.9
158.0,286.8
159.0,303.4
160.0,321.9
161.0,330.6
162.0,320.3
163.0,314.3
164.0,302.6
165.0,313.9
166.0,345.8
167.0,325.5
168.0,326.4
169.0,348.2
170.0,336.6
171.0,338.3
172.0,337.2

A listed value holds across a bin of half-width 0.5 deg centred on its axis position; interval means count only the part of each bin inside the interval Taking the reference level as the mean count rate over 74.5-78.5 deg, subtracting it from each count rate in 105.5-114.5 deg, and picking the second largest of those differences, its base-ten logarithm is 1.12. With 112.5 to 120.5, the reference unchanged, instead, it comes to 0.90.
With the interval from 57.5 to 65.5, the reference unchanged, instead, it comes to 1.59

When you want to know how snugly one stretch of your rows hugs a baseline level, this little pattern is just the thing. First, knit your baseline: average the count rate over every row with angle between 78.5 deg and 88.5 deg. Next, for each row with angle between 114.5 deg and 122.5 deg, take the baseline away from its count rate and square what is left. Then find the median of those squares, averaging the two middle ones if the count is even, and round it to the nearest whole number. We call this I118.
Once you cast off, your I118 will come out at 518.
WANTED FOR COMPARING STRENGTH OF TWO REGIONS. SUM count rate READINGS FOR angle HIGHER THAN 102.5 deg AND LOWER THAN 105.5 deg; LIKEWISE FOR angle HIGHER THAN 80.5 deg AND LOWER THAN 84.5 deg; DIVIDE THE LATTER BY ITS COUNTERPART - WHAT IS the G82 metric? 1.3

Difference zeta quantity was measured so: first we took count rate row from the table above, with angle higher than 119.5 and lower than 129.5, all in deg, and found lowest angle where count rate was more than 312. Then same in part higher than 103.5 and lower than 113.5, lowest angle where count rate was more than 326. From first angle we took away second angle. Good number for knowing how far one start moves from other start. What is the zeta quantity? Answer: 17 deg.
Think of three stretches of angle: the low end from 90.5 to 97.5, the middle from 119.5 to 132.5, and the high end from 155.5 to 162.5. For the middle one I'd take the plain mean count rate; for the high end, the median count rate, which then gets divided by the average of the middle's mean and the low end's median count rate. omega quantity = 0.971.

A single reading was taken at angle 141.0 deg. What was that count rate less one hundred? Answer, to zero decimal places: 184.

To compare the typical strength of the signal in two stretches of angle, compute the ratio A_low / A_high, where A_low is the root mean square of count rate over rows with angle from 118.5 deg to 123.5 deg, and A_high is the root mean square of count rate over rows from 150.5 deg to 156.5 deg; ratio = 0.94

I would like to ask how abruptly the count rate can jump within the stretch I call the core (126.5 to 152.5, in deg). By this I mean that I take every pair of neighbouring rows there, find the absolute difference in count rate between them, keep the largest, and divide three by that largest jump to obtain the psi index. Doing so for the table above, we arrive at 0.069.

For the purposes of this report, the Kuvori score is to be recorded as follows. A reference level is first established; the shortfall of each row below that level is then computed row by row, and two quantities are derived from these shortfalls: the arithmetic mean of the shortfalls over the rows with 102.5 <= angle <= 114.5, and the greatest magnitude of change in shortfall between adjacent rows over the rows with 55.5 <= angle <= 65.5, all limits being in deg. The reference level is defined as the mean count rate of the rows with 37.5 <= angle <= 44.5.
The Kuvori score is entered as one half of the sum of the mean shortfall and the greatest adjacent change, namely 37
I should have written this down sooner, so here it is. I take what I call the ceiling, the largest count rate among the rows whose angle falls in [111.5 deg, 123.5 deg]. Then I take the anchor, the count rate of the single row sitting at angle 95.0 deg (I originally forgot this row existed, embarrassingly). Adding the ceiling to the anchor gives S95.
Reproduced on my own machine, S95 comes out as 650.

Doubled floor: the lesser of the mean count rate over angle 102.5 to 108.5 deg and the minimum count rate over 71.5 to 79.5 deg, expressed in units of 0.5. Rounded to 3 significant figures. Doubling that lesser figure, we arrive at 576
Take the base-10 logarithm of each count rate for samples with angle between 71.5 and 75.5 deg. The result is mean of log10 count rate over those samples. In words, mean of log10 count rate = 2.51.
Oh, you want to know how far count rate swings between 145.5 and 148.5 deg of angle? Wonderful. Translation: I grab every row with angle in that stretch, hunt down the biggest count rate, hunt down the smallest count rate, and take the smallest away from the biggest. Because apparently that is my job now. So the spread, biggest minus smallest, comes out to 25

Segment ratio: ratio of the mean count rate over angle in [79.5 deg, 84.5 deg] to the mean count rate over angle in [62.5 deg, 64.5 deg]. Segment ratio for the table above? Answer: 0.95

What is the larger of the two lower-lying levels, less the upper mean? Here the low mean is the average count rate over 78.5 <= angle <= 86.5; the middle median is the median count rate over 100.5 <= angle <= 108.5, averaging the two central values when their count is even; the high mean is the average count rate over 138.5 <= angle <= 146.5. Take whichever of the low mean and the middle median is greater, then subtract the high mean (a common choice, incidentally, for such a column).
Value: 15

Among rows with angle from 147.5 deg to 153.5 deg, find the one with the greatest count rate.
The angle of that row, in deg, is 152.0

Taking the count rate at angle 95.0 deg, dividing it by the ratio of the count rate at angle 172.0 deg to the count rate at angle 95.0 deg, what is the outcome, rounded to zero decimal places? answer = 323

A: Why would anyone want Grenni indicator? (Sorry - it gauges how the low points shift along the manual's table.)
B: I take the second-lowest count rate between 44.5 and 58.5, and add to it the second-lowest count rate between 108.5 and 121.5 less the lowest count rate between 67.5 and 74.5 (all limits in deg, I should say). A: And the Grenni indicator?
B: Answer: 275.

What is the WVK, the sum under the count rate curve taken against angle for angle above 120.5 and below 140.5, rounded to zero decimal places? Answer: 5829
